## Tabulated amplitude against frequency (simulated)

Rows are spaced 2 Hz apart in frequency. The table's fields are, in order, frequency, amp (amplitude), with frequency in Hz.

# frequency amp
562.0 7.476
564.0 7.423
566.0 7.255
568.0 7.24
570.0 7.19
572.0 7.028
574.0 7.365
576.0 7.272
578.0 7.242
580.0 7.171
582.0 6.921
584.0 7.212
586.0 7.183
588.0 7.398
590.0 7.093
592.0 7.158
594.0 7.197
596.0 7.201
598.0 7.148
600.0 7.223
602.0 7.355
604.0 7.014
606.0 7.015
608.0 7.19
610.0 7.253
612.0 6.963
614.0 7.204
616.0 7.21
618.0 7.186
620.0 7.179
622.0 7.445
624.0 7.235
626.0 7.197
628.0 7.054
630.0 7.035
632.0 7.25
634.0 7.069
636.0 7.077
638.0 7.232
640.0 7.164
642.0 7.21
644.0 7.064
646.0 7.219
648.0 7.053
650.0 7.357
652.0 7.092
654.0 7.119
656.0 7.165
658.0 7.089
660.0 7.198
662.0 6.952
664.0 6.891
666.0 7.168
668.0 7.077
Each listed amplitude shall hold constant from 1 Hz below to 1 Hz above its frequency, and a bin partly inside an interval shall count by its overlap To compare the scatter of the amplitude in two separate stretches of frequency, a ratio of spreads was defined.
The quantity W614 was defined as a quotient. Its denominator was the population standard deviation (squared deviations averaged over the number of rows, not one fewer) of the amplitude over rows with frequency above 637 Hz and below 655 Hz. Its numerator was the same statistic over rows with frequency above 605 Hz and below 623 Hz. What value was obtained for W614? 1.41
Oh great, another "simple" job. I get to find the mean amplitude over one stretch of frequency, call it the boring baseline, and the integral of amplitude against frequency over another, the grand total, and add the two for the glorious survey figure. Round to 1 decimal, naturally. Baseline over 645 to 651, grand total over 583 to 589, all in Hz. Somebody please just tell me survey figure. 50.8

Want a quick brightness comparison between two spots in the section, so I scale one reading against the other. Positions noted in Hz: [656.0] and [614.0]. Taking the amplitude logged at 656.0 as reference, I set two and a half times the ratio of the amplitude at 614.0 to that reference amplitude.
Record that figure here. 2.51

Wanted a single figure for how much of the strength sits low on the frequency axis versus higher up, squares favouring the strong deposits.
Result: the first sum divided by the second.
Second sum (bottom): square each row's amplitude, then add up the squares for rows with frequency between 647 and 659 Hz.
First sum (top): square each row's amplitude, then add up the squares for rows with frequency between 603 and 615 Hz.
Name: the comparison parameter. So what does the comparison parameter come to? 0.99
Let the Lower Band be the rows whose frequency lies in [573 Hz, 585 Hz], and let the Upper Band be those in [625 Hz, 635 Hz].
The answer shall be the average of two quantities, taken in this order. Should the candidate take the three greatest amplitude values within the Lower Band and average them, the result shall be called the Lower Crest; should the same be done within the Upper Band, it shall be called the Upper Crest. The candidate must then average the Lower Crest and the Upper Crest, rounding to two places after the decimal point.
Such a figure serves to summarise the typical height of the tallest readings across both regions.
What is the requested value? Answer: 7.23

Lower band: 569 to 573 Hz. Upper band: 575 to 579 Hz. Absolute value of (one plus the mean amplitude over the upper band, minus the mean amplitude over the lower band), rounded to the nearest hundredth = 1.15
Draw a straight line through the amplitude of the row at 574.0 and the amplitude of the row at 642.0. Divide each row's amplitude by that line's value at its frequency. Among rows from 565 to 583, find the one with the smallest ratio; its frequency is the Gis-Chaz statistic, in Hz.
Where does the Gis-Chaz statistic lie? 582.0 Hz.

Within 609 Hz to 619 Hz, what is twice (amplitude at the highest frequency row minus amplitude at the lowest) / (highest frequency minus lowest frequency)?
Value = -0.017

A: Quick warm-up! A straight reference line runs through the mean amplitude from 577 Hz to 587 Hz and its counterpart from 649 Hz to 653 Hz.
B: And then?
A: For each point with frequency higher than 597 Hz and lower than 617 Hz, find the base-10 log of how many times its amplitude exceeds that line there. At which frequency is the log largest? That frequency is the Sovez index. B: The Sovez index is 602.0 Hz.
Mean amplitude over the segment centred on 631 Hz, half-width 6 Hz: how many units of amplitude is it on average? 7.11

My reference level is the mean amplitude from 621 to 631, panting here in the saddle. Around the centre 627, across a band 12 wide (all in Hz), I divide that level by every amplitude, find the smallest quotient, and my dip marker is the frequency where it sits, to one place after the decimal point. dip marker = 622.0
